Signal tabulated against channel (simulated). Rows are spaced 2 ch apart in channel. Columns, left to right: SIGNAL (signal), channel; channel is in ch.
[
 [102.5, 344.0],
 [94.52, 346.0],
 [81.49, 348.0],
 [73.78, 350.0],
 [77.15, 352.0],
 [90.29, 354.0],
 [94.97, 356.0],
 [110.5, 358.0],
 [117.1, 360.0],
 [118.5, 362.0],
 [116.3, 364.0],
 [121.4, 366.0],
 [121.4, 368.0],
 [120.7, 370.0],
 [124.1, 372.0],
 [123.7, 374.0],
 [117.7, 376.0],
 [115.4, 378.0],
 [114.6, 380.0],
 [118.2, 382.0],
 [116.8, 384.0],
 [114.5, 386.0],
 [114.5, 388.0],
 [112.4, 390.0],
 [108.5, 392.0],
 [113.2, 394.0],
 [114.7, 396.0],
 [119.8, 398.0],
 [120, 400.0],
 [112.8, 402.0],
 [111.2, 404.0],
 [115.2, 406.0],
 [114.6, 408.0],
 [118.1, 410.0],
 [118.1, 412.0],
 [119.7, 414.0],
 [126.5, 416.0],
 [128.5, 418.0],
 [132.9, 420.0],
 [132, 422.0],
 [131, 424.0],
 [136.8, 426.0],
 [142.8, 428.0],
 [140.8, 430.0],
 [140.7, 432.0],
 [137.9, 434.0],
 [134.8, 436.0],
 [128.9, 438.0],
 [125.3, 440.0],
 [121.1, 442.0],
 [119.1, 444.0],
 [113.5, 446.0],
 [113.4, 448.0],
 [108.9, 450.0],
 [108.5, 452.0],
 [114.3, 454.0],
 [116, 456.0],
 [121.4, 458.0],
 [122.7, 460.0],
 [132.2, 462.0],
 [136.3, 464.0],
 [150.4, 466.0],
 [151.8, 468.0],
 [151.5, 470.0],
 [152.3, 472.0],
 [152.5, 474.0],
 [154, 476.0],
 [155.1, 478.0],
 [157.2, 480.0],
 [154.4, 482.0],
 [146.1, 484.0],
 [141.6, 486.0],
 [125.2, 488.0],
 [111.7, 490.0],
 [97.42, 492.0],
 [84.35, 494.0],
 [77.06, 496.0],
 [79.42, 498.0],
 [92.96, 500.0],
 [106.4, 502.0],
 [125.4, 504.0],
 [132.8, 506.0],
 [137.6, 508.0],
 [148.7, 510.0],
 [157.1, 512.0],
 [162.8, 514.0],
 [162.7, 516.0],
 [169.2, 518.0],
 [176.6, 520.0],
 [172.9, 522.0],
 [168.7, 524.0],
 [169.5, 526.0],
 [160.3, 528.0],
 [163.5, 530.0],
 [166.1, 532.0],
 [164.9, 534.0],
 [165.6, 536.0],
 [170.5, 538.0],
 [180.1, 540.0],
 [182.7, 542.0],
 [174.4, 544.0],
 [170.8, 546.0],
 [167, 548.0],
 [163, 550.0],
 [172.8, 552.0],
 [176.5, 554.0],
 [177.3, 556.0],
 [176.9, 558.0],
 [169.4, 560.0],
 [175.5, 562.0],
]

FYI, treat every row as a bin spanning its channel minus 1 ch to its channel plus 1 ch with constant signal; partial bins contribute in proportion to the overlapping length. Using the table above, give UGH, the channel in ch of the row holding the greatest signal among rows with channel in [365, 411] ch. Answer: 372.0 ch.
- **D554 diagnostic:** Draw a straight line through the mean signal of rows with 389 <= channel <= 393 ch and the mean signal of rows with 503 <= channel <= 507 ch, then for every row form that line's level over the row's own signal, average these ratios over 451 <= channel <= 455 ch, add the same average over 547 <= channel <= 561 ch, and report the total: 1.88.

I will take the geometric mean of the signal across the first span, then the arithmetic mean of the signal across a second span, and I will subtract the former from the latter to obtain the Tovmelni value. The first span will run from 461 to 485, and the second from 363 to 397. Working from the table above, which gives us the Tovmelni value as -32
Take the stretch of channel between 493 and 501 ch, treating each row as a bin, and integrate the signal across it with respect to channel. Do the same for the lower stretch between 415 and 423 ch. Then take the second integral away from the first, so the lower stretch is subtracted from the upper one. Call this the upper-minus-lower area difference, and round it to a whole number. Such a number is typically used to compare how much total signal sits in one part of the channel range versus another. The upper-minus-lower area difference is -372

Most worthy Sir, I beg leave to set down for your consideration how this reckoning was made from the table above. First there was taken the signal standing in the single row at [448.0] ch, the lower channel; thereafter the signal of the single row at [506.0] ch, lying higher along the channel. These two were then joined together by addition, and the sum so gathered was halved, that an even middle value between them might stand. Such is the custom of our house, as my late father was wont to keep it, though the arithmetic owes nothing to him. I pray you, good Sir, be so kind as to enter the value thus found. 123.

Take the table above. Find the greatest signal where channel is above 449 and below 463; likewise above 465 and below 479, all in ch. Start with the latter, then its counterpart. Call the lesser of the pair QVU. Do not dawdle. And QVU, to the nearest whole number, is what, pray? 132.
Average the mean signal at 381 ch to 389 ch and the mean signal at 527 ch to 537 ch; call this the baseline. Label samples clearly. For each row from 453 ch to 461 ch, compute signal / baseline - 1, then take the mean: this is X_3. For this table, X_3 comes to -0.15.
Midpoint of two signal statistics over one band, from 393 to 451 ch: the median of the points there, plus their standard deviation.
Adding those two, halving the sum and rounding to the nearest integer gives 65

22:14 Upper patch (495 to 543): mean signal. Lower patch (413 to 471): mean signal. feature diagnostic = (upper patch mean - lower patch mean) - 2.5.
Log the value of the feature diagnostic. 18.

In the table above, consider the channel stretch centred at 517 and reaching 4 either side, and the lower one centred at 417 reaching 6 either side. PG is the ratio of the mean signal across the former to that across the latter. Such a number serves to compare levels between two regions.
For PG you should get 1.33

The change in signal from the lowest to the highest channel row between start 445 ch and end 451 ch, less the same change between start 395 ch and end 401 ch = -10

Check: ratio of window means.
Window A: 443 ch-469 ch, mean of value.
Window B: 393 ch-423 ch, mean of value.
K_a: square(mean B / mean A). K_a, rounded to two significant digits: 0.94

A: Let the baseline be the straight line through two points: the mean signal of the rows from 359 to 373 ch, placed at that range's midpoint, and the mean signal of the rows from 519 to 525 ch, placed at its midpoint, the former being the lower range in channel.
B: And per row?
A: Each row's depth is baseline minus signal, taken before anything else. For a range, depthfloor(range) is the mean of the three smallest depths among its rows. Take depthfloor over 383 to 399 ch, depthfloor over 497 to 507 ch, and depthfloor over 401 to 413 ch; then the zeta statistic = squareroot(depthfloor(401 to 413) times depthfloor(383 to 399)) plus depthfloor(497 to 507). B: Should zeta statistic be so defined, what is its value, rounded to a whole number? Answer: 59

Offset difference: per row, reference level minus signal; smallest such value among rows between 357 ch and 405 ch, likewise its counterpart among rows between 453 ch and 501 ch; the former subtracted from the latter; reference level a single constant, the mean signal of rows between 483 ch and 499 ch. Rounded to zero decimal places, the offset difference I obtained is -33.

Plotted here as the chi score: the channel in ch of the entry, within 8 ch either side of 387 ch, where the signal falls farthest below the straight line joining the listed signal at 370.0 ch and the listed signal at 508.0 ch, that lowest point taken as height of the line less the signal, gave 392.0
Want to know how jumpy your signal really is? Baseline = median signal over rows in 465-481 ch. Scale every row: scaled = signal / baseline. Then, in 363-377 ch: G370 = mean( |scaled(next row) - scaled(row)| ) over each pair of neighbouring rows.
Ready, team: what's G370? 0.017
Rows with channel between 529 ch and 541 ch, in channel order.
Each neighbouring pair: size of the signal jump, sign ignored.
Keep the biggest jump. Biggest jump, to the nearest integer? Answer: 10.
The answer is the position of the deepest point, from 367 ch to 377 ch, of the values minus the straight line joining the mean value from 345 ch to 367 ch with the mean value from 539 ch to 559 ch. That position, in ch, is 376.0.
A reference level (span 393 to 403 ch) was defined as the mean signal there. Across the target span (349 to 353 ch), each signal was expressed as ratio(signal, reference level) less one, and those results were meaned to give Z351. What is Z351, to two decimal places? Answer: -0.35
